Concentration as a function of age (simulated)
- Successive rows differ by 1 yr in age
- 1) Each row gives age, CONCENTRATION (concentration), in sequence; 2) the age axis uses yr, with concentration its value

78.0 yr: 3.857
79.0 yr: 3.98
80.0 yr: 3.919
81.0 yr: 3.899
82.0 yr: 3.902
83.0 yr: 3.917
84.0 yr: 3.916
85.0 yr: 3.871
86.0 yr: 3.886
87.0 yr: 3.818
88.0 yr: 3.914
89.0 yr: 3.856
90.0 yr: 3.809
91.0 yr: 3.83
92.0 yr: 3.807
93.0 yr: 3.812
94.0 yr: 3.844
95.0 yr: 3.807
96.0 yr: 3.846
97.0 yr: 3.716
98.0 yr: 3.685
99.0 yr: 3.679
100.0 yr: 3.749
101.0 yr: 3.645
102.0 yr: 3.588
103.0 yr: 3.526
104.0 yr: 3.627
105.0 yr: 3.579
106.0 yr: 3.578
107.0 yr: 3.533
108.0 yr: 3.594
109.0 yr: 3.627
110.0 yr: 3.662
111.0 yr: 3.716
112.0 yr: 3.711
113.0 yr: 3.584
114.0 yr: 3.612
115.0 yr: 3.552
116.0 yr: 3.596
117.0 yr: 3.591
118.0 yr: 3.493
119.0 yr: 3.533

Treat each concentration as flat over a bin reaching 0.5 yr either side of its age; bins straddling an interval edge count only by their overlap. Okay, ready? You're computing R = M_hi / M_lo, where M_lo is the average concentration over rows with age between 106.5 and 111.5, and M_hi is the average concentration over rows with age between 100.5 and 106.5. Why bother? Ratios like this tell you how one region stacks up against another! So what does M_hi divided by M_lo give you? 0.99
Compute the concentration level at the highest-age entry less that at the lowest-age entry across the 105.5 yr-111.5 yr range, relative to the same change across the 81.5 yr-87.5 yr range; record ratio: -1.6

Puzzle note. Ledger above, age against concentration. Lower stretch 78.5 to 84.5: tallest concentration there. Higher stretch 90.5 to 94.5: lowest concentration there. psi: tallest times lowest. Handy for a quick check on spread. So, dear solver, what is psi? 15.2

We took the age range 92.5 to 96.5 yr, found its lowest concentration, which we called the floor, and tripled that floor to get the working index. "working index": 11.4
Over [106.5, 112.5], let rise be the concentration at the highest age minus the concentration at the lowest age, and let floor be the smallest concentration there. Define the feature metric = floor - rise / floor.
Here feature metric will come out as 3.48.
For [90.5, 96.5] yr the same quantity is 3.80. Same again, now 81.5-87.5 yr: 3.84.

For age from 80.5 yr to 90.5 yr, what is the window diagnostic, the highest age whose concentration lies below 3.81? 90.0 yr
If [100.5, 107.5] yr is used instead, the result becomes 107.0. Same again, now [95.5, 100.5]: 100.0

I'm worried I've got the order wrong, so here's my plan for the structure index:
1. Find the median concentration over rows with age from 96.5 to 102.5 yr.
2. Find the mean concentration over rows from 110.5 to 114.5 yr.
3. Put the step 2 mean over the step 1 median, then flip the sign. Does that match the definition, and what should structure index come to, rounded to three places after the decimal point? -0.993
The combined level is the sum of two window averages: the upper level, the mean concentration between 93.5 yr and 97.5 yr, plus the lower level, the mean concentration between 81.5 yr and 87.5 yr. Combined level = 7.69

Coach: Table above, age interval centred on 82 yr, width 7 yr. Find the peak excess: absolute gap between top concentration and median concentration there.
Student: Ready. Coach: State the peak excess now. 0.06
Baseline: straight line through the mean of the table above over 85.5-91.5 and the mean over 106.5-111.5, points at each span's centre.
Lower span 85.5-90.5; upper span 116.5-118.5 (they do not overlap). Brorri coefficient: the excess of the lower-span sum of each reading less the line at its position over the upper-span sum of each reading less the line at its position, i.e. 0.0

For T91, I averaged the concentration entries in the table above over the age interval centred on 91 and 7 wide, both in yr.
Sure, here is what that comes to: 3.84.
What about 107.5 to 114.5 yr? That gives 3.64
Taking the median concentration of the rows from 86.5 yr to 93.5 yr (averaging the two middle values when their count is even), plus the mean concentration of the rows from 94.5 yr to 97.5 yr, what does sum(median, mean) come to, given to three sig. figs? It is 7.61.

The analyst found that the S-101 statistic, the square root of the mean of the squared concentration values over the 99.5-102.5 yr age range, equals 3.66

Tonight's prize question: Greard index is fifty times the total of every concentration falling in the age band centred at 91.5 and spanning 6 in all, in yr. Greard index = 1148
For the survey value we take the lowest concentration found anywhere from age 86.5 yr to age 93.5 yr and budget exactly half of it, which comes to 1.90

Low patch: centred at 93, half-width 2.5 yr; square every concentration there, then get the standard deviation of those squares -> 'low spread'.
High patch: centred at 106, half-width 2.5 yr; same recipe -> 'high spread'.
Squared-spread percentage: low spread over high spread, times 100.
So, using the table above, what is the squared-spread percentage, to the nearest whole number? 52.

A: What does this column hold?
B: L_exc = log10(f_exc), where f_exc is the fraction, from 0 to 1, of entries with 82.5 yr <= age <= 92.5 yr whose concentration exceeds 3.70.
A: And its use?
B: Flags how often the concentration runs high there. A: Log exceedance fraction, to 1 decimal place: 0.0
